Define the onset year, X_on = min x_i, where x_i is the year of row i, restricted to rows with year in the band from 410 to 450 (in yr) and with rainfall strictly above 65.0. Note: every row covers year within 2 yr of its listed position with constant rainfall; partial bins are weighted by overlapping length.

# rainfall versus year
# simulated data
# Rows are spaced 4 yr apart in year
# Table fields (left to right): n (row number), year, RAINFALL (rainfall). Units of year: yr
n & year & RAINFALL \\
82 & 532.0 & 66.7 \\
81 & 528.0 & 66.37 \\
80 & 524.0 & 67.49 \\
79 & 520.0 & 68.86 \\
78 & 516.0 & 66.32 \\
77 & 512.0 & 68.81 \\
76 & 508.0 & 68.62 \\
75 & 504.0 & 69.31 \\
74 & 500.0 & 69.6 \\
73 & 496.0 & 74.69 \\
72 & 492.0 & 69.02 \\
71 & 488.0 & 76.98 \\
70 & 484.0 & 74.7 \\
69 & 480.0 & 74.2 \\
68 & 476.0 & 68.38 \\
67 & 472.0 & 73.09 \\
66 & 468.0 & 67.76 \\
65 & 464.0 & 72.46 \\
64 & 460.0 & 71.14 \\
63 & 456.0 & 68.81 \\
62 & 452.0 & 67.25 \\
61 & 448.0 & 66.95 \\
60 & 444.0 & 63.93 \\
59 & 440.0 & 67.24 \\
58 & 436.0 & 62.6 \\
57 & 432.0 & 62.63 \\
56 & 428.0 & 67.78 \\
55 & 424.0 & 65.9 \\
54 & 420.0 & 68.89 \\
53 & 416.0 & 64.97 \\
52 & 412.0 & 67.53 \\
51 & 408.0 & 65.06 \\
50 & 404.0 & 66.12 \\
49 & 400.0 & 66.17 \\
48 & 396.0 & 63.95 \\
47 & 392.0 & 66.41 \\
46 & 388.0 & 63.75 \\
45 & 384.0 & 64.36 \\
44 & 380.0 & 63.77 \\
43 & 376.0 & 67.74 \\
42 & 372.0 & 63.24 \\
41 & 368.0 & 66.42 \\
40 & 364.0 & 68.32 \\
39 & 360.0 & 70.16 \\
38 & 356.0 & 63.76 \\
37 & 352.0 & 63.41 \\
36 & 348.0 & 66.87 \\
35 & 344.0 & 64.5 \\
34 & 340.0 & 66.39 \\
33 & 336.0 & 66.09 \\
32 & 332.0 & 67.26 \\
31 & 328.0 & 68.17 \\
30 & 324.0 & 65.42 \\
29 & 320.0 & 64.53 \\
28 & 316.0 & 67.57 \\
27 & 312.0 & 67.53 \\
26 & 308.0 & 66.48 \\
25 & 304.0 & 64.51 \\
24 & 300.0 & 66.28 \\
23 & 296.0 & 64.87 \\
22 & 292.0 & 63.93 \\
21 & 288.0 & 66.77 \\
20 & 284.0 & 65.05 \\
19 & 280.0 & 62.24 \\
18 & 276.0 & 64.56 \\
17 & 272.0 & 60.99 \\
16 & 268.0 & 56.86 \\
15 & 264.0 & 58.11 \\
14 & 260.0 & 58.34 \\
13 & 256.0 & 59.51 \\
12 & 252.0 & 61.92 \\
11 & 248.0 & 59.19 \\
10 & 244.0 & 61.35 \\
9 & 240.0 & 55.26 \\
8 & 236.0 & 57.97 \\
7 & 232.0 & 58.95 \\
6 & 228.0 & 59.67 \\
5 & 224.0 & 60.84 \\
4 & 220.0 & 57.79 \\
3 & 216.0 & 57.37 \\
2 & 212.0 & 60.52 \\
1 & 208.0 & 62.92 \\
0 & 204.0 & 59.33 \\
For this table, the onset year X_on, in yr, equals 412.0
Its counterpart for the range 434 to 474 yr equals 440.0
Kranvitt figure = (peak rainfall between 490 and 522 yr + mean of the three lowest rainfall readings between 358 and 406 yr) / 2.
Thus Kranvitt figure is 69.1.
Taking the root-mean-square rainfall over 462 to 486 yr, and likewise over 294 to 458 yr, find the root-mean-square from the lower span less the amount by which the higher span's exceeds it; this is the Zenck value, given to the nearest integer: 60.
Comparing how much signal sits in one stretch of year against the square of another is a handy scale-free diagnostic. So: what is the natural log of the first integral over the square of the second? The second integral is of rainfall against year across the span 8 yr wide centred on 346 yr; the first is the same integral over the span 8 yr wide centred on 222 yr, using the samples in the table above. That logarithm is -6.37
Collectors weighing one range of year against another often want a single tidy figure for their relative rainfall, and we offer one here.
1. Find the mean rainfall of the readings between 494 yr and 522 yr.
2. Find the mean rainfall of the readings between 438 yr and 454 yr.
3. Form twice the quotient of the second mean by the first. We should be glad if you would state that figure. 1.91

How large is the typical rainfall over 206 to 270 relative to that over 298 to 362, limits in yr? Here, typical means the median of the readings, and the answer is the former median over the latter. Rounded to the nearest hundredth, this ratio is 0.89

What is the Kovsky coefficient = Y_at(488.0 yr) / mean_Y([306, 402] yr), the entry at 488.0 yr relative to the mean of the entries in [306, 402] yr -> 1.17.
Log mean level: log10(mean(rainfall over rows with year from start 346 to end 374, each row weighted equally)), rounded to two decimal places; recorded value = 1.82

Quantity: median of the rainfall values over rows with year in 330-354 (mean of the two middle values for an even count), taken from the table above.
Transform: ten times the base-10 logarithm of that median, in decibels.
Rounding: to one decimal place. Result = 18.2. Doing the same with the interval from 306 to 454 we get 18.2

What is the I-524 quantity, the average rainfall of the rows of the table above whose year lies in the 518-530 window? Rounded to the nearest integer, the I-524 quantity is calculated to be 68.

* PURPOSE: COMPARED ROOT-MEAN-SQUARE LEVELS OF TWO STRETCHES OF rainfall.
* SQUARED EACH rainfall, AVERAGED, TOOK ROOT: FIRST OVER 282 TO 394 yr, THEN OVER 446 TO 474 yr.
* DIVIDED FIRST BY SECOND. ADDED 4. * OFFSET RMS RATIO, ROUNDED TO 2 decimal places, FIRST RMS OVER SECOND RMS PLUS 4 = 4.95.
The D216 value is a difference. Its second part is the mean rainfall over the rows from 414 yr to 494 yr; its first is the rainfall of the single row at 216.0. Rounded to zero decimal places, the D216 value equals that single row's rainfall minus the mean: -11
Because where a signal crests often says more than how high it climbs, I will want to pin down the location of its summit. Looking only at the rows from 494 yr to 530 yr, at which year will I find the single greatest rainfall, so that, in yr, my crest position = 496.0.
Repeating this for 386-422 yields 420.0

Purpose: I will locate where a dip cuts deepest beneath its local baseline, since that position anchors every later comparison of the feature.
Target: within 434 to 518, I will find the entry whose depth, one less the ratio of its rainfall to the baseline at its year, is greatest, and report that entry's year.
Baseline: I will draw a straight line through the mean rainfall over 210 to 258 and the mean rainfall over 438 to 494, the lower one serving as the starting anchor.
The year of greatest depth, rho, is 436.0 yr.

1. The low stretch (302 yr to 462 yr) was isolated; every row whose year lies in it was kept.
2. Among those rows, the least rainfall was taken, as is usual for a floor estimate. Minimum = 62.6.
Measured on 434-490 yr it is 62.6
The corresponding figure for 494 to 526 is 66.32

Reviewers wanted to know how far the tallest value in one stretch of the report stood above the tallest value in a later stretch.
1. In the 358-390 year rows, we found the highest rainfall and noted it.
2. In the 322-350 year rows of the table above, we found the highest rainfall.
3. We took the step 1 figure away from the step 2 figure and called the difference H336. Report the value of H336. -2.0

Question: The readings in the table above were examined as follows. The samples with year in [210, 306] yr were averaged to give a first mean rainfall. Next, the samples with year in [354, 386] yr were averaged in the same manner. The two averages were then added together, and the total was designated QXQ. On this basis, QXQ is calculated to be 127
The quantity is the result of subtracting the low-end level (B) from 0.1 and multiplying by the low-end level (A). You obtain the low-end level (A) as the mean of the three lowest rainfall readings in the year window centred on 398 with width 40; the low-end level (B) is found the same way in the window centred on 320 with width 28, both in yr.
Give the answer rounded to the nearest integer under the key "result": -4173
